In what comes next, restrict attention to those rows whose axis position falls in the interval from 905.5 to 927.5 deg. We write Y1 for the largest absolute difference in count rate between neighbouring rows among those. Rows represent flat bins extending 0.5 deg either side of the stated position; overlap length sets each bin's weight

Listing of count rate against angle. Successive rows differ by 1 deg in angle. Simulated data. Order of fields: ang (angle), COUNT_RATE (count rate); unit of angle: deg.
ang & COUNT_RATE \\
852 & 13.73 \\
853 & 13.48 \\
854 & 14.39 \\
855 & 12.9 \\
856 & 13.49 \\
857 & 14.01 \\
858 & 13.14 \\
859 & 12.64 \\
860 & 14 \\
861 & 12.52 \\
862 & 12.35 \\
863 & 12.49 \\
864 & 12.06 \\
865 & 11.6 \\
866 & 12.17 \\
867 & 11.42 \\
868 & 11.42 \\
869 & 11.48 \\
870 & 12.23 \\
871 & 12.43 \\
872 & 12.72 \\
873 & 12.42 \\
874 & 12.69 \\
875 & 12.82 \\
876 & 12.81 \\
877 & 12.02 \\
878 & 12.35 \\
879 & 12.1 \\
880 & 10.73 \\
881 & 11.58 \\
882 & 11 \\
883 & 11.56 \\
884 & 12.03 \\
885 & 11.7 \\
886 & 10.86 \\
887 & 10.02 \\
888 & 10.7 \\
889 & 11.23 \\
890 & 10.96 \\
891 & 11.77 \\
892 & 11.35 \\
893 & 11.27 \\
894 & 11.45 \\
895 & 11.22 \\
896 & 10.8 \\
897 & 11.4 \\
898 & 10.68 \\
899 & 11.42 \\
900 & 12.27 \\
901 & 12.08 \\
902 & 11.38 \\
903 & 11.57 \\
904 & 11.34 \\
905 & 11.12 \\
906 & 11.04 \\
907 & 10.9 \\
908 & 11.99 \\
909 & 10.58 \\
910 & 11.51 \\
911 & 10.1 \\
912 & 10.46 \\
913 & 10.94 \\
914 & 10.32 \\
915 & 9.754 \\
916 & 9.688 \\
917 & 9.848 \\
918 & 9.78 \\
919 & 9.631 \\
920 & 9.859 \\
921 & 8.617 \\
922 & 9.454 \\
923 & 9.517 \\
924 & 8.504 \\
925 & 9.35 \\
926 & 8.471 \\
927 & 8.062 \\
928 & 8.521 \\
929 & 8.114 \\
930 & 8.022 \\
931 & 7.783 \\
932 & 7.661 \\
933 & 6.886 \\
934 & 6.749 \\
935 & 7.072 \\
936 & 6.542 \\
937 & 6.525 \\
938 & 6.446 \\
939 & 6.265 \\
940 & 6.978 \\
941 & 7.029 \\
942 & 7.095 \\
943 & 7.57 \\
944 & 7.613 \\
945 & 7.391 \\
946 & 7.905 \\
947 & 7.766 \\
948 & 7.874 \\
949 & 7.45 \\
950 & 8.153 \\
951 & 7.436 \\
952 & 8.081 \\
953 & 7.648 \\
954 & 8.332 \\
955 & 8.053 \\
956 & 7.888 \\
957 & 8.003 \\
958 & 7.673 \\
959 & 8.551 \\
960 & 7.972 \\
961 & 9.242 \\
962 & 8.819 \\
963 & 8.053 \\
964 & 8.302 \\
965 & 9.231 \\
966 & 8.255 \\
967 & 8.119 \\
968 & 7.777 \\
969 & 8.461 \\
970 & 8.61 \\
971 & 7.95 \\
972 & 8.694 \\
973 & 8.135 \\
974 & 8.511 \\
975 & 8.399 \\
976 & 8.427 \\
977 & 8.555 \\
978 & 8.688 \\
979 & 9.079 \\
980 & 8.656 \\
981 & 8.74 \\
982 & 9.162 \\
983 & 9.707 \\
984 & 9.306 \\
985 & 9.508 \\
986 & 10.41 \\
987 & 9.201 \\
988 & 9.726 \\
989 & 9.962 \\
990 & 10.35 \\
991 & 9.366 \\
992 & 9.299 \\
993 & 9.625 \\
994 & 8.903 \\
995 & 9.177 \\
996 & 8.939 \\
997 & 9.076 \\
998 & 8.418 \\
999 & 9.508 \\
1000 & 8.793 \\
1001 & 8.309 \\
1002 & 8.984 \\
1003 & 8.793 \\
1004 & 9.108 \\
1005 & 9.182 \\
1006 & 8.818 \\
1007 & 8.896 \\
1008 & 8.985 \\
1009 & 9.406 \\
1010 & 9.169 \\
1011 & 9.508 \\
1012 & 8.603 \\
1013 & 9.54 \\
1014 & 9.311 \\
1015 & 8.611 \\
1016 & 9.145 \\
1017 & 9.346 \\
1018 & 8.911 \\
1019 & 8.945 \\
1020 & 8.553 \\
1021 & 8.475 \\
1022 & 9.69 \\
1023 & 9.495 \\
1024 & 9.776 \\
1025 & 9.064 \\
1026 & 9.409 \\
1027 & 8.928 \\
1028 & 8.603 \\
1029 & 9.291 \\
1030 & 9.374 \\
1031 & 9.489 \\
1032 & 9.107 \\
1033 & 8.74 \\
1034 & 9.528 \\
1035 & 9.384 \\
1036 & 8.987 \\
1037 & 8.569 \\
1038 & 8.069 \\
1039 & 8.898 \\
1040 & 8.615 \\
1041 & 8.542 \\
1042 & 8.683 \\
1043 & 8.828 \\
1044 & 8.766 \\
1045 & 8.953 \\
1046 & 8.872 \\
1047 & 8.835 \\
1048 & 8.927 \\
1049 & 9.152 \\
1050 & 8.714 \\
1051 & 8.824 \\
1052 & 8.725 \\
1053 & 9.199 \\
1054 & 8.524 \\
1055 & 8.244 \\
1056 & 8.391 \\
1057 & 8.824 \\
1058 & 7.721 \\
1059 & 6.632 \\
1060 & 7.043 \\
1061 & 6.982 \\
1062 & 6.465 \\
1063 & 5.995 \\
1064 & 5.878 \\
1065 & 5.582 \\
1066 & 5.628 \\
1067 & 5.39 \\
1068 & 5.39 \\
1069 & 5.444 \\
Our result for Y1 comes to 1.4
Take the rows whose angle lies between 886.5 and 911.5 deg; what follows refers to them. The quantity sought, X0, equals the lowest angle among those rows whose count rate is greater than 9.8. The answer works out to 887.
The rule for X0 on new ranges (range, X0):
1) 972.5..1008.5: 986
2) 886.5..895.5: 887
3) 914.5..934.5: 917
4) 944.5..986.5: 986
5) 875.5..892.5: 876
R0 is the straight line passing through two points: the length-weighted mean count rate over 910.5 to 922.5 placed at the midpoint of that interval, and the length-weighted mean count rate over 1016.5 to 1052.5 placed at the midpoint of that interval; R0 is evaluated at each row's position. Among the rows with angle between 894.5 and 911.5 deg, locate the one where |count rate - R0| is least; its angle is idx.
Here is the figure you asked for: 911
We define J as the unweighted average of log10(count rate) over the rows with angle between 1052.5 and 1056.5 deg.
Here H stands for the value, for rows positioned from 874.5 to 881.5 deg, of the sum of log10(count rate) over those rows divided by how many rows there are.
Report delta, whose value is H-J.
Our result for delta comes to 0.15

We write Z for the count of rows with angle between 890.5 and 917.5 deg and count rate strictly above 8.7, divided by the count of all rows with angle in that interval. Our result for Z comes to 1.0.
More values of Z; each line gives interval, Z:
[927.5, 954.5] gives 0.0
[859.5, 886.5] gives 1.0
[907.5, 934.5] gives 0.6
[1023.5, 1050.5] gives 0.8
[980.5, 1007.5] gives 0.9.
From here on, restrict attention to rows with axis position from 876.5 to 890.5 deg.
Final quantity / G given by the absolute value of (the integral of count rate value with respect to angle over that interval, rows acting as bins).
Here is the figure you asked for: 159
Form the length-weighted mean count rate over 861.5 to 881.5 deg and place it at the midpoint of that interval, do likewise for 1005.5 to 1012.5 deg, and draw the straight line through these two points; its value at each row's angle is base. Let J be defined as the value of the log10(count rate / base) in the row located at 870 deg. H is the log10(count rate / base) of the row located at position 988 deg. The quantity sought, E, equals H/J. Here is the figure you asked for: 2.6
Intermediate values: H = 0.009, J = 0.004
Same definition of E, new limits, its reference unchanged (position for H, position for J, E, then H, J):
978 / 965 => 1.4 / -0.050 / -0.036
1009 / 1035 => 0.4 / 0.017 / 0.044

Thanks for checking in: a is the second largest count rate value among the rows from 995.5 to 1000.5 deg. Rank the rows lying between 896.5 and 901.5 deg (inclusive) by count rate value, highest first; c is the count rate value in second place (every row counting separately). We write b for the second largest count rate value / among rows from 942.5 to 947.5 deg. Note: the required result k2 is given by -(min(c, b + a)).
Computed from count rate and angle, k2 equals -12.1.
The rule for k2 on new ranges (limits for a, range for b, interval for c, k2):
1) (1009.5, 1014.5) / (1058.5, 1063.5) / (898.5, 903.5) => -12.1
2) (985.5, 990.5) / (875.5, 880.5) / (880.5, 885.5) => -11.7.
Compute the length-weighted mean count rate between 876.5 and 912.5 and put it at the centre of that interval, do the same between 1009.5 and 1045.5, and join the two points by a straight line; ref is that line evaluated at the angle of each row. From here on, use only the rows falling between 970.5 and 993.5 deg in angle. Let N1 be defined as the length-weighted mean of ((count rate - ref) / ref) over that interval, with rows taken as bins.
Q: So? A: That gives -0.07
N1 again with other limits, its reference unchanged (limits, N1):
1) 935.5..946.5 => -0.33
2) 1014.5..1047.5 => 0.00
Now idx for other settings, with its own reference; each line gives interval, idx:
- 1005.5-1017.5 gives 1010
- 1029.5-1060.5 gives 1046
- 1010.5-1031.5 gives 1025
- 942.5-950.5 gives 950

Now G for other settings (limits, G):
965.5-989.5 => 212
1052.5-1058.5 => 51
